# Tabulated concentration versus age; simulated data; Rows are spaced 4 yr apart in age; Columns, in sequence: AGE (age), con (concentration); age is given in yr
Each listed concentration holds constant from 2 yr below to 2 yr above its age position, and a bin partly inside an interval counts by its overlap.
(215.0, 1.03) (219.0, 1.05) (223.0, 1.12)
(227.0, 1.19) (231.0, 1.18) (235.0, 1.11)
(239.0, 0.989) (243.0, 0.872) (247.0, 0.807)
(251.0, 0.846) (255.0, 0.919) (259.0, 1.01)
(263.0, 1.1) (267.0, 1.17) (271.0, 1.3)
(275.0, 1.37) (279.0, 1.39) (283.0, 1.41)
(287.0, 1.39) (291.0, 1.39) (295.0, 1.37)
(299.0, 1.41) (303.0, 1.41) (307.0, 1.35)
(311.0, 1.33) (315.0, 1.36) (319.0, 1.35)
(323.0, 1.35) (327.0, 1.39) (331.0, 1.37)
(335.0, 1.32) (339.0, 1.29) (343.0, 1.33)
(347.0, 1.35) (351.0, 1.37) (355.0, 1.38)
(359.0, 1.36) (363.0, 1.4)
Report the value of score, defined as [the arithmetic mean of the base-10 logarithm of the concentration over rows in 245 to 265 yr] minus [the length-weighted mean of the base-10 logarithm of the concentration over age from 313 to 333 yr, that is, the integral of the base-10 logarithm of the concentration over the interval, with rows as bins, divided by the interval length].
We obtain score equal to -0.17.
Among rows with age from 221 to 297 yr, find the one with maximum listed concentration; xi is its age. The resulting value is 283.0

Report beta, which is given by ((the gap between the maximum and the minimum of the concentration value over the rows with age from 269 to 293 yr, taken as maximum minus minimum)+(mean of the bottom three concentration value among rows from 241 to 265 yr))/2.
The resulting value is 0.48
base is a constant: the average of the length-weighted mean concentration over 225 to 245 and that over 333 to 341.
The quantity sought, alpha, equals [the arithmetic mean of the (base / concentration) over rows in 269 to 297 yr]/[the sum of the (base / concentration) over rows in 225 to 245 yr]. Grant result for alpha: 0.15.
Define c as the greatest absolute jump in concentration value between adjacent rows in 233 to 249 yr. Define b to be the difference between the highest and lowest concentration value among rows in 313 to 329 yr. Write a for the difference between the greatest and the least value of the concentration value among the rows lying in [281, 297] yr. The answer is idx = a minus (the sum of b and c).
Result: -0.12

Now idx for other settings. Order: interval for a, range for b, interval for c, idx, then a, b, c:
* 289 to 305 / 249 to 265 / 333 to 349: -0.25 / 0.04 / 0.25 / 0.04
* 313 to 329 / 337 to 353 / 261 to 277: -0.17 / 0.04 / 0.08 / 0.13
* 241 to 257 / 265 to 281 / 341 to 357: -0.13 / 0.11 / 0.22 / 0.02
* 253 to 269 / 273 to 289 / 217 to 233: 0.14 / 0.25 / 0.04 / 0.07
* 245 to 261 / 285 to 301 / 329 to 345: 0.11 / 0.20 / 0.04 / 0.05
